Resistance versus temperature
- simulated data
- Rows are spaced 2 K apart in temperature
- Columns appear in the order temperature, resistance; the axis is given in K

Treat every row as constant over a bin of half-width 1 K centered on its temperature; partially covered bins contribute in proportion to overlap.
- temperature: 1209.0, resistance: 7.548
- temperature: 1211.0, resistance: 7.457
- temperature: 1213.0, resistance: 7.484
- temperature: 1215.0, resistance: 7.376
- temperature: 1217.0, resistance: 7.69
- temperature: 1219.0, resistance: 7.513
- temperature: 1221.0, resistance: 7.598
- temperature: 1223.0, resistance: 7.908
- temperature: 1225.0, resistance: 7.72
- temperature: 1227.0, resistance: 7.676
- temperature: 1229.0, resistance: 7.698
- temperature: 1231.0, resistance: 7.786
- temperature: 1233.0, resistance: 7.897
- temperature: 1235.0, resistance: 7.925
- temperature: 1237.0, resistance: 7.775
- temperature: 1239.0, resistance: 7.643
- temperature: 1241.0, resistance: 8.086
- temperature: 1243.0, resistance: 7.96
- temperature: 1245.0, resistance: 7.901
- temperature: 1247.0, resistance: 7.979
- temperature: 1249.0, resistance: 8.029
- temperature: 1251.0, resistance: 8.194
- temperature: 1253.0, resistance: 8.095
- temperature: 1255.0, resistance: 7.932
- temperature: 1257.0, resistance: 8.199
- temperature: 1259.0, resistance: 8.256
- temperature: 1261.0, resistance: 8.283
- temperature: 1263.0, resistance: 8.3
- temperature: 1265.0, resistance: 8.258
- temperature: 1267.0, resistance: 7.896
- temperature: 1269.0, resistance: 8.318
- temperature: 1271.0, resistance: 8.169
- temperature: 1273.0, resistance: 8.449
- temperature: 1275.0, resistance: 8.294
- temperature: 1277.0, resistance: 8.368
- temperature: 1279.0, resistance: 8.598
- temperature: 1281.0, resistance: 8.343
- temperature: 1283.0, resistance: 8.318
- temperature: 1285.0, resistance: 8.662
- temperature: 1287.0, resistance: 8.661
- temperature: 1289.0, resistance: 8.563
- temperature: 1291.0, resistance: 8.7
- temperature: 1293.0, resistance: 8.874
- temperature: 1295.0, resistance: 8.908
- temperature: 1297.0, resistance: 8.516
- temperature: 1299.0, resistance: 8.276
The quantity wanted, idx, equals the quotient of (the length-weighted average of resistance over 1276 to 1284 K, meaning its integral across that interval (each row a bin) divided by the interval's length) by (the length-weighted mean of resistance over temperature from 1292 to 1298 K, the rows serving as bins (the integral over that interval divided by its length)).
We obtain 0.96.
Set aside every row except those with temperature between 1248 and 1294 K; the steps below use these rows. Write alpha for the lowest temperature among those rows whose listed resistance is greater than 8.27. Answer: 1261.0 K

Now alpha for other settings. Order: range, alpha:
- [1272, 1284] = 1273.0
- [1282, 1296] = 1283.0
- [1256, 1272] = 1261.0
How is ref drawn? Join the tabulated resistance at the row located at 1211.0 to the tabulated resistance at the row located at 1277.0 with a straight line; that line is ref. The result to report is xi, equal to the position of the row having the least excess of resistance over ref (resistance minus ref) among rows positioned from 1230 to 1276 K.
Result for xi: 1267.0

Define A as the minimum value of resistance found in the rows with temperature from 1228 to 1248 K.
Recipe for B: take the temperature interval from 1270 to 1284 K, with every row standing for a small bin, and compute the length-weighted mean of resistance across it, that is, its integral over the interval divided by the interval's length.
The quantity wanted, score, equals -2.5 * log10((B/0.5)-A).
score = -2.40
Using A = 7.643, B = 8.36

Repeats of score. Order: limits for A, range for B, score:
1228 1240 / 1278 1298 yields -2.45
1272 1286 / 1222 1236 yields -2.16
